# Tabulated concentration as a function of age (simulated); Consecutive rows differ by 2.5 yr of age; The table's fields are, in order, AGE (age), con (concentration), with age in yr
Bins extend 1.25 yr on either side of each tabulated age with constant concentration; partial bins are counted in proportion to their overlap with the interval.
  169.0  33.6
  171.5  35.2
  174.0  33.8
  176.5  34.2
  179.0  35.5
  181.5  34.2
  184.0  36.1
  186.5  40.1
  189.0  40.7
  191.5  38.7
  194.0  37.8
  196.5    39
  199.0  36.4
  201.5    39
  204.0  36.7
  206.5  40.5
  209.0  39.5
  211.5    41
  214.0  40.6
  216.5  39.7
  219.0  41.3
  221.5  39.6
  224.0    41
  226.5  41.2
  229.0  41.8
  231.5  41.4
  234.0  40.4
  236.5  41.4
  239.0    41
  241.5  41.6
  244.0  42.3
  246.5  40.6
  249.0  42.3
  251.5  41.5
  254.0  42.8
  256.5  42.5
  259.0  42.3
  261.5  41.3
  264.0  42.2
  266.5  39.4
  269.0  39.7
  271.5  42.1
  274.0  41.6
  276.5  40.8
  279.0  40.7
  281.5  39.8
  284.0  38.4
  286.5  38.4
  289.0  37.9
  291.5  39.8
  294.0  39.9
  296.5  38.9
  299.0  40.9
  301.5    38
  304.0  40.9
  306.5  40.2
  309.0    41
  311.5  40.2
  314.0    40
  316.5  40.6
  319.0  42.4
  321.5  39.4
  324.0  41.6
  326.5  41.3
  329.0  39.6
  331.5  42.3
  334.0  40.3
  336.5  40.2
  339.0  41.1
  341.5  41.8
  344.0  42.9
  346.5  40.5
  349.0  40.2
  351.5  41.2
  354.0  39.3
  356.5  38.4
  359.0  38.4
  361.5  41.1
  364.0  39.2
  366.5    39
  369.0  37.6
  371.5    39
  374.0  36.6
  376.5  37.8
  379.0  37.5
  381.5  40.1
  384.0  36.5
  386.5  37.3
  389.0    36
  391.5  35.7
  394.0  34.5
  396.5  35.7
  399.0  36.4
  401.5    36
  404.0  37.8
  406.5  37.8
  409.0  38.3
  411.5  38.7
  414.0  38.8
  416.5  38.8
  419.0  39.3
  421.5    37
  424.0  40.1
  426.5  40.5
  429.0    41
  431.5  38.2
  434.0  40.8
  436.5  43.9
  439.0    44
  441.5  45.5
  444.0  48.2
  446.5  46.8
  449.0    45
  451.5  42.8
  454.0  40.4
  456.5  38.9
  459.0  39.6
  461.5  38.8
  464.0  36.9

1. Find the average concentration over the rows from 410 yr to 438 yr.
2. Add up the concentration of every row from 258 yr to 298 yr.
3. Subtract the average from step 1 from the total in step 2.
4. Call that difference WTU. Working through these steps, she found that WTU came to 603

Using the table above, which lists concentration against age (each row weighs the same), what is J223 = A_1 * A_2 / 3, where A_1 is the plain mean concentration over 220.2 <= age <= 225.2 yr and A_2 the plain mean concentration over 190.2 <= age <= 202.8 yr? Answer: 513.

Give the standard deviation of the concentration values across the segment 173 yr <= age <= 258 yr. 2.5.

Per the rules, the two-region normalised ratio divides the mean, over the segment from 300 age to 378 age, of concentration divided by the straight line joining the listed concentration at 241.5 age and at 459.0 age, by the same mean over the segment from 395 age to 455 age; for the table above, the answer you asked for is 0.97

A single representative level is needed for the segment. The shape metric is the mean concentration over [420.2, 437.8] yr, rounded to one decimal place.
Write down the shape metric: 40.2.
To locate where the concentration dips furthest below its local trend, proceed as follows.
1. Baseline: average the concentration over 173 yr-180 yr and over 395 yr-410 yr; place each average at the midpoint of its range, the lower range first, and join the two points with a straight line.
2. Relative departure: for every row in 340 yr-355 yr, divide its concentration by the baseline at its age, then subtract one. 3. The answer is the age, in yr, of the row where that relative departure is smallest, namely 354.0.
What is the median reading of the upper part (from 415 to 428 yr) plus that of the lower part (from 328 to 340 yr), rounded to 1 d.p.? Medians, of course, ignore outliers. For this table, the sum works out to 79.6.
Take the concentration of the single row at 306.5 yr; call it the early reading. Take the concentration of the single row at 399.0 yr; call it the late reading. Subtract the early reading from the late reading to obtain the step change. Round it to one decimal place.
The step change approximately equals -3.8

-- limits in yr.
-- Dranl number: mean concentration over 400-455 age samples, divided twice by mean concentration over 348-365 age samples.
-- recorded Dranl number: 0.0260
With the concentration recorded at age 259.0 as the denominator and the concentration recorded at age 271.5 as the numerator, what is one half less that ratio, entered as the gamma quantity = -0.50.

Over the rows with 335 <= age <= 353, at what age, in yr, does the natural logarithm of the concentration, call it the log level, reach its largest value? 344.0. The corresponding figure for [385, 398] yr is 386.5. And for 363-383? 381.5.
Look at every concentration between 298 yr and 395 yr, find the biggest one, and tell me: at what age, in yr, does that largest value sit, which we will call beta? 344.0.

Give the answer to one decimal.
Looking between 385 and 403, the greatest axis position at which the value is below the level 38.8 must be 401.5 yr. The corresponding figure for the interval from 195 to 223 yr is 204.0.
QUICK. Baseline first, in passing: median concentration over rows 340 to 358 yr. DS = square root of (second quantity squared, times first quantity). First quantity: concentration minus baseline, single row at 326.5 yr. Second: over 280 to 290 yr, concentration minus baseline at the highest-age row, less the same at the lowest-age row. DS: 1.70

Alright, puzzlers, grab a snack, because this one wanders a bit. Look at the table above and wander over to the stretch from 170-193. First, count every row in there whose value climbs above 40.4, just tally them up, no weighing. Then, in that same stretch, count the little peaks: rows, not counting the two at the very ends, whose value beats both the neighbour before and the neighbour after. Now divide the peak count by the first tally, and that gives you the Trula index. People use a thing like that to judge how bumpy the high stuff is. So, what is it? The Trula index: 2.0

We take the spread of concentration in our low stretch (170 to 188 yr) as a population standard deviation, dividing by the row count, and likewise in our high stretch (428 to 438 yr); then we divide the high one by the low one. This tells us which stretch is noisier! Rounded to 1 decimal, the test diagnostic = 1.0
